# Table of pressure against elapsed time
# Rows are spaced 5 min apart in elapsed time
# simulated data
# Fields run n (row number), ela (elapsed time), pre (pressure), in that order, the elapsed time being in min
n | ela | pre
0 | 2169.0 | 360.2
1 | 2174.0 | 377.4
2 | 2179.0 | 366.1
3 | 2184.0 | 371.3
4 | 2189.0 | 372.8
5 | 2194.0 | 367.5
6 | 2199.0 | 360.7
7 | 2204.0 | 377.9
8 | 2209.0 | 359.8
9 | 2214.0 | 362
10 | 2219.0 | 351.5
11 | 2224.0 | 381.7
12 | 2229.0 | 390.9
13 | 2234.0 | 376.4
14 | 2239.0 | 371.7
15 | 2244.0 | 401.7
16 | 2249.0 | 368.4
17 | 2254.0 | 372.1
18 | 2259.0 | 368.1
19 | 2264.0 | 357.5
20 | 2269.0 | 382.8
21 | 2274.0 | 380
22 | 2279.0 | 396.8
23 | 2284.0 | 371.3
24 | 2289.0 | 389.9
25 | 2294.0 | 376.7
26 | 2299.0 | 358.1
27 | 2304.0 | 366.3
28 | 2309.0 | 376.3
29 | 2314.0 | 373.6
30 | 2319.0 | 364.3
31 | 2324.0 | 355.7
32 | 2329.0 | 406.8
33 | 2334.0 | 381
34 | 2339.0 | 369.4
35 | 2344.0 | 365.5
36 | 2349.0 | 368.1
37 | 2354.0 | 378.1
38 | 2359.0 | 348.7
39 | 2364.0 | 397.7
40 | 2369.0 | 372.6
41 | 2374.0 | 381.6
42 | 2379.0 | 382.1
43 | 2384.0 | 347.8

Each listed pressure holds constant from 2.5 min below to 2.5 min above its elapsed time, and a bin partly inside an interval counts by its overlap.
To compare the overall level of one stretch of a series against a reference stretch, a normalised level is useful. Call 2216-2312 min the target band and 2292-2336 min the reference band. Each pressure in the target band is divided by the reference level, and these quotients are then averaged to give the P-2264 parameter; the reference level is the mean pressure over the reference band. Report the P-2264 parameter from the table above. 1.01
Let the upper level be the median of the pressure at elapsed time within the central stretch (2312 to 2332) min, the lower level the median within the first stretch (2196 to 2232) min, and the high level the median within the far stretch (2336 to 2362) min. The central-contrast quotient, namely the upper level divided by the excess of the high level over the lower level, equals 60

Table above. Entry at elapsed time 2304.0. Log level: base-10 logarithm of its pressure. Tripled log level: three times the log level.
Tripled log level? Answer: 7.69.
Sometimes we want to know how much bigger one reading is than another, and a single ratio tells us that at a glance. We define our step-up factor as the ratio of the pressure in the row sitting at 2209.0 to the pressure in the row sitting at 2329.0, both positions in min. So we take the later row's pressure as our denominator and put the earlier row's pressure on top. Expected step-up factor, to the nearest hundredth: 0.88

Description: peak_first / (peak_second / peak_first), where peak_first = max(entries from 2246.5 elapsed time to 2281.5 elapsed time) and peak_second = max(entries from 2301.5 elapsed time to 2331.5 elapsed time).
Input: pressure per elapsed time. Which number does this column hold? 387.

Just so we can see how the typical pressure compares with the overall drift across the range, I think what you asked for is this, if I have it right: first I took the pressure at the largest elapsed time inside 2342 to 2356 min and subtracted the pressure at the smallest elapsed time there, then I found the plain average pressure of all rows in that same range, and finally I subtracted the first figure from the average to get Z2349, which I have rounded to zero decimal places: 358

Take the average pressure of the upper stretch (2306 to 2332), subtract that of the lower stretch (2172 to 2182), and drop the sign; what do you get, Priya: 4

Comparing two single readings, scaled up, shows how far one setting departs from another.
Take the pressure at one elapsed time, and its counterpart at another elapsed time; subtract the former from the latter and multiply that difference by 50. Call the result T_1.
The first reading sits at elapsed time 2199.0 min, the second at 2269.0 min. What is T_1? 1105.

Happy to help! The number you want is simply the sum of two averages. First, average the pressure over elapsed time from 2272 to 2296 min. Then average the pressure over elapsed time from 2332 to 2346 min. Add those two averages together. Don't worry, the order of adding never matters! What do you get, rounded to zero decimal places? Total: 755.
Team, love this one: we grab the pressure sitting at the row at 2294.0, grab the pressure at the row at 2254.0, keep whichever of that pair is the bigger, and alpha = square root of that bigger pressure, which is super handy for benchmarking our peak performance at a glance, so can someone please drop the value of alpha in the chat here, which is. 19.4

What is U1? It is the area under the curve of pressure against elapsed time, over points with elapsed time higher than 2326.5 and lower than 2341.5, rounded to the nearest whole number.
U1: 5786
